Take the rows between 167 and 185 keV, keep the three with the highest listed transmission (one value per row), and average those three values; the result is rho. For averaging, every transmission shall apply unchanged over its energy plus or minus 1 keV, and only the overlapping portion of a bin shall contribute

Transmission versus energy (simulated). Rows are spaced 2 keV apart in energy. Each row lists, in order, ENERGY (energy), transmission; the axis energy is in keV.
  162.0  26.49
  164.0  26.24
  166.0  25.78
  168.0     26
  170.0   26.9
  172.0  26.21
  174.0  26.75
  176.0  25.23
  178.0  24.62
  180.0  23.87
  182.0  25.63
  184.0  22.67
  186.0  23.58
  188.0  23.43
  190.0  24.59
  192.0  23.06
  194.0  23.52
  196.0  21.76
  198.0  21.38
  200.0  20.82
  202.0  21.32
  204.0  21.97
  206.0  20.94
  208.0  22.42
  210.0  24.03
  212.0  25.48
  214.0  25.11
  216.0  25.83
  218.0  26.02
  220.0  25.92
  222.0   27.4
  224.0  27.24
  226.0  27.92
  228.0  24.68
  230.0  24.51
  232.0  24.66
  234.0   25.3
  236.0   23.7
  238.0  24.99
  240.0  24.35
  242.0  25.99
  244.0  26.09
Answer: 27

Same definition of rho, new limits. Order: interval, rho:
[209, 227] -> 28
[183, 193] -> 24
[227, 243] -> 25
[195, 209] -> 22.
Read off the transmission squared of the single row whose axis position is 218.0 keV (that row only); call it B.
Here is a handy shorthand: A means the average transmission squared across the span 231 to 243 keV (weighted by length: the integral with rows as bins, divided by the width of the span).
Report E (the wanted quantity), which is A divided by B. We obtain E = 0.91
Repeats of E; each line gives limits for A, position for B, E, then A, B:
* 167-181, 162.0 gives 0.94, 659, 702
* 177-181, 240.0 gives 0.99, 588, 593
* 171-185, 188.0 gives 1.14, 627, 549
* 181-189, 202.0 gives 1.25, 569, 455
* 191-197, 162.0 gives 0.74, 519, 702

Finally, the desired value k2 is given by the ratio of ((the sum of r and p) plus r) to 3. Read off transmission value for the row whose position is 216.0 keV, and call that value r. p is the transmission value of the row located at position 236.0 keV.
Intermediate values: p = 23.7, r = 25.83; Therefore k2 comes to 25.1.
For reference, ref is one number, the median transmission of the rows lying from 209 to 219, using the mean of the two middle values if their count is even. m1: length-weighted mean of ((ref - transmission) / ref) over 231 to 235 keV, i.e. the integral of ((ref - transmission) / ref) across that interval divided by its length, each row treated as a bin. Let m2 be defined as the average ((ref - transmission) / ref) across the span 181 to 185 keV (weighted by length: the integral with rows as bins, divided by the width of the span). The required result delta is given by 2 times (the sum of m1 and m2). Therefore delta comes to 0.14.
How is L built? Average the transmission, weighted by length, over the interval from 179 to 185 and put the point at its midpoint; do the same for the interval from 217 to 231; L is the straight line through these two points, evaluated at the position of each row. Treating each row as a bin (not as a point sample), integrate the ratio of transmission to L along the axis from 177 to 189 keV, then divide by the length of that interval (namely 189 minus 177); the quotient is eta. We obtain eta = 0.99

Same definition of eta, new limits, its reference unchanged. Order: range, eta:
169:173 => 1.13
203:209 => 0.86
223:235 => 0.97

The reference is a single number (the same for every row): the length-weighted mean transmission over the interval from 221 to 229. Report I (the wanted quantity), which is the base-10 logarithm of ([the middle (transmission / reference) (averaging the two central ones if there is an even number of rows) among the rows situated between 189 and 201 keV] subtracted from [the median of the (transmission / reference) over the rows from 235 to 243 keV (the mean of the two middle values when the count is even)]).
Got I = -1.07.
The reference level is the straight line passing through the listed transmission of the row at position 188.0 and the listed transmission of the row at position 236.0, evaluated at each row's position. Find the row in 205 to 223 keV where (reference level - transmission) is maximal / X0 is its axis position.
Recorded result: 206.0 keV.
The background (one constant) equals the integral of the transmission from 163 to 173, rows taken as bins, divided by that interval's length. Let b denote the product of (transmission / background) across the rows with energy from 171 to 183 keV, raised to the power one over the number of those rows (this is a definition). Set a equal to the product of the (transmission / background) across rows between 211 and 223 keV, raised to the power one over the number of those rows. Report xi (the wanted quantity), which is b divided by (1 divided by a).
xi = 0.96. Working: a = 0.99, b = 0.97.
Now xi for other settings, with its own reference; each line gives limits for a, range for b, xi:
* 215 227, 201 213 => 0.88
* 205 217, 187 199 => 0.80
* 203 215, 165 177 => 0.88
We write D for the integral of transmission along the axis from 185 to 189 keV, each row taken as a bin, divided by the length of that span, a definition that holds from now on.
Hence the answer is 23.5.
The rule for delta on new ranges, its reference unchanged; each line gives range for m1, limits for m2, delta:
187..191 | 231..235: 0.15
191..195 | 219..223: 0.08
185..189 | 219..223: 0.06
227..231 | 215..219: 0.03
